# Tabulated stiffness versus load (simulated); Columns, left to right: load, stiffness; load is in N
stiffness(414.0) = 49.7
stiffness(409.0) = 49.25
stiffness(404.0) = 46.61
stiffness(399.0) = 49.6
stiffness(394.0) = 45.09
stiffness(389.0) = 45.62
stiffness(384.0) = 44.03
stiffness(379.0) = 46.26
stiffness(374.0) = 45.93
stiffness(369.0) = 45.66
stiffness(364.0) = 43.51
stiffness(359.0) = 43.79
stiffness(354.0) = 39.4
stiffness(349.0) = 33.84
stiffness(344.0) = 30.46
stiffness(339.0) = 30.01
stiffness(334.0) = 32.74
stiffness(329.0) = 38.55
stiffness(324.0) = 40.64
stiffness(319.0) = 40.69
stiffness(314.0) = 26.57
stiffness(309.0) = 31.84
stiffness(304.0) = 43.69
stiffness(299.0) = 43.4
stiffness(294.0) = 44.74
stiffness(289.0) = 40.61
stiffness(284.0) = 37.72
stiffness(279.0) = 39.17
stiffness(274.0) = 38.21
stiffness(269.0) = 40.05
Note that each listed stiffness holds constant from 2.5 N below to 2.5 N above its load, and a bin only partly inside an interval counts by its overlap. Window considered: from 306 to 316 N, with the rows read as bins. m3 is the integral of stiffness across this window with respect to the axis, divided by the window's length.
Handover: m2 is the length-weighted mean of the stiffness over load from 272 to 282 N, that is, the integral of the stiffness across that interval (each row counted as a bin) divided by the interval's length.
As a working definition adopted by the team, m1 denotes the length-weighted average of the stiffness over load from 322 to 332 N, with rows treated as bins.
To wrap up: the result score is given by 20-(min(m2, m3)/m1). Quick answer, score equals 19.2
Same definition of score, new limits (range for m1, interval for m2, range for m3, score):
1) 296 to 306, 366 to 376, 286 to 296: 19.0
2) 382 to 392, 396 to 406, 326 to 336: 19.2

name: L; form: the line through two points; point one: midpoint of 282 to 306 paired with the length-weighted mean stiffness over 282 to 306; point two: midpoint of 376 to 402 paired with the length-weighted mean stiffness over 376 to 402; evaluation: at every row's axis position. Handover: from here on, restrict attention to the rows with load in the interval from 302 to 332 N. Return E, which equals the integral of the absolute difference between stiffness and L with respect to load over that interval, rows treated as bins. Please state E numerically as 198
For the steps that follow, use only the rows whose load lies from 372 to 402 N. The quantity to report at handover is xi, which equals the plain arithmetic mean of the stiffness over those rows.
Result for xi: 46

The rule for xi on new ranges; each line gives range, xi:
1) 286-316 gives 38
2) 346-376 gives 42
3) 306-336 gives 35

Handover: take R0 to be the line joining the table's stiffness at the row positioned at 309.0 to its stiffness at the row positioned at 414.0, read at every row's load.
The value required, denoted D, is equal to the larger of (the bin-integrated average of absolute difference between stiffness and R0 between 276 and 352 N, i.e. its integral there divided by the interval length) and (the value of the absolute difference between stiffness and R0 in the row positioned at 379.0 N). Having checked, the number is 8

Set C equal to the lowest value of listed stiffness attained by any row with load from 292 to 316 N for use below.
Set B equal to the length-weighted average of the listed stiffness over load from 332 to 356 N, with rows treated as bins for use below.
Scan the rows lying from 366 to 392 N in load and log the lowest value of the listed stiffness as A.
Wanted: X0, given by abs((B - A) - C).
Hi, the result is 37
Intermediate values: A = 44.03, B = 33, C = 26.57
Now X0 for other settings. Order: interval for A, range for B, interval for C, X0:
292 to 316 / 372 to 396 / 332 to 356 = 11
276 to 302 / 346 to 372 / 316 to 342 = 27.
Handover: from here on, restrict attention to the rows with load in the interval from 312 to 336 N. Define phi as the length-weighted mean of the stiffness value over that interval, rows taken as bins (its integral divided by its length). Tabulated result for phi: 36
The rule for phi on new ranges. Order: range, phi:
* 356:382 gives 45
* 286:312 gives 41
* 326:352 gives 33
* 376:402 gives 46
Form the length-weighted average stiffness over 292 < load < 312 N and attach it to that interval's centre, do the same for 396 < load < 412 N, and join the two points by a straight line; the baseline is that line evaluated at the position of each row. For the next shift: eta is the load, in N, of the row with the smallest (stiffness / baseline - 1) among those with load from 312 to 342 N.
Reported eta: 314.0 N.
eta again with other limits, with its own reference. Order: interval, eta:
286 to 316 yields 314.0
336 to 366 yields 339.0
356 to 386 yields 384.0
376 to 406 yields 384.0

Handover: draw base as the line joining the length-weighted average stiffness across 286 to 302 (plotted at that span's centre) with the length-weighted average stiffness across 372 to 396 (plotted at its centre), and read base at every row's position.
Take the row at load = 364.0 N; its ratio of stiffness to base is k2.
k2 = 0.97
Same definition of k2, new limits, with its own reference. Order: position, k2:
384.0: 0.97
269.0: 0.95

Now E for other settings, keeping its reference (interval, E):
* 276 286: 31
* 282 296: 36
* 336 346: 137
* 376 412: 50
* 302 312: 68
